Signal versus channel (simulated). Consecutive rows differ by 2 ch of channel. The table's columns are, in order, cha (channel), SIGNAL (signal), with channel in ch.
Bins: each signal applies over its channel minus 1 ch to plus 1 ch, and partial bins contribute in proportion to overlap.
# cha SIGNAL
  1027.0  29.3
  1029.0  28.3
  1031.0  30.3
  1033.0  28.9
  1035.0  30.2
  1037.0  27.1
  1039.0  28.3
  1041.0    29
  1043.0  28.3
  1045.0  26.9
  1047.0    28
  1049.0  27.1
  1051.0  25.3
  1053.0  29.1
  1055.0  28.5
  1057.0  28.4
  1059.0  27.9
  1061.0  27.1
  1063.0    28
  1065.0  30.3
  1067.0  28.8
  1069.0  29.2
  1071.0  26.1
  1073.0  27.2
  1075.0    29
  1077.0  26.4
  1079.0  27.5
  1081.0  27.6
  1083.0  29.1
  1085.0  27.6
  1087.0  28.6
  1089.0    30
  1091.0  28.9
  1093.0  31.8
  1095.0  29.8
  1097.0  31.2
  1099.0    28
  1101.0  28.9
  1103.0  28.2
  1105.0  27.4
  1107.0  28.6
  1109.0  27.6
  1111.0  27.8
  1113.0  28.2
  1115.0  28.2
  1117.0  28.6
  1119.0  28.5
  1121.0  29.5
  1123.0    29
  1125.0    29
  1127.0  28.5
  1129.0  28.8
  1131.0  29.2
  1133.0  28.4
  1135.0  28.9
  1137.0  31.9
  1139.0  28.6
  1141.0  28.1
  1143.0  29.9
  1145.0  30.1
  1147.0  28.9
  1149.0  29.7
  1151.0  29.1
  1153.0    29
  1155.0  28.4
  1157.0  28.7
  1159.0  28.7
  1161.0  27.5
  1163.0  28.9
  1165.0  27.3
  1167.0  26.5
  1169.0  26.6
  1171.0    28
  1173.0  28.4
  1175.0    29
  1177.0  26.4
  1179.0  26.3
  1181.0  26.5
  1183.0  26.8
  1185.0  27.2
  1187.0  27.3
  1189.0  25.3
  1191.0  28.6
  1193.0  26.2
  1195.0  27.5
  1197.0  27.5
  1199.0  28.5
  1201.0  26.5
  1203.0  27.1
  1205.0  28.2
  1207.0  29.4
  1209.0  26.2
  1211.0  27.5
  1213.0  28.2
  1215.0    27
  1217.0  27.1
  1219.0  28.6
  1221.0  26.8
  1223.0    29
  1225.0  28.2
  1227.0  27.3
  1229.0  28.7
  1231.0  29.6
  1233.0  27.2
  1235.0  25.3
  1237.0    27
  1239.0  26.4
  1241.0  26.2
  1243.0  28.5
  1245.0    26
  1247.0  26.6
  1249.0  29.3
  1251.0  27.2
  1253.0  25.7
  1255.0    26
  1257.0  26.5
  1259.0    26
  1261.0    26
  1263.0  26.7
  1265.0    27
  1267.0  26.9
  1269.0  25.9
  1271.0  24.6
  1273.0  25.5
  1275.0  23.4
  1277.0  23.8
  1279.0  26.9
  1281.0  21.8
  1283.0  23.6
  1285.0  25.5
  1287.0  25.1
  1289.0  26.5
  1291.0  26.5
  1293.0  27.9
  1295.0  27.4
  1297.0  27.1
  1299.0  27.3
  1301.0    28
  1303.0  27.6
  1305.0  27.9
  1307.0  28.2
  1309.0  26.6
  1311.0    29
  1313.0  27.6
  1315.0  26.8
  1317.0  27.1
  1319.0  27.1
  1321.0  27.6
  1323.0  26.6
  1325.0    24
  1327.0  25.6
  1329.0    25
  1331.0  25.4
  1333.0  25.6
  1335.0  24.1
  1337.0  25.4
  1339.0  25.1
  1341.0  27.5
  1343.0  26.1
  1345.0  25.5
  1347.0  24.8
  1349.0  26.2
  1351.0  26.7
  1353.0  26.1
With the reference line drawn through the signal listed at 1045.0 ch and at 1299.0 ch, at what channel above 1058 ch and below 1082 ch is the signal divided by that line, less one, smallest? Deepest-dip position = 1071.0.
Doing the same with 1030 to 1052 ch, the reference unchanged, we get 1051.0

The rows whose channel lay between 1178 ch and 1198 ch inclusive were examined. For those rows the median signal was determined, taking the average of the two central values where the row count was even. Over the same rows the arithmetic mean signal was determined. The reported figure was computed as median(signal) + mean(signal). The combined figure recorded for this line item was 53.9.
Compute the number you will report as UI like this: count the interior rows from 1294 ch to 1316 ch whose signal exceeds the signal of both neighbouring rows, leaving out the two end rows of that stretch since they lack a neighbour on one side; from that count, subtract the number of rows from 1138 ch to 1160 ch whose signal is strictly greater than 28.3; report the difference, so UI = -7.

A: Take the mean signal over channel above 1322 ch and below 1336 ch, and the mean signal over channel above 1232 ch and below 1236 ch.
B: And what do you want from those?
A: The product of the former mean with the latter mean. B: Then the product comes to 661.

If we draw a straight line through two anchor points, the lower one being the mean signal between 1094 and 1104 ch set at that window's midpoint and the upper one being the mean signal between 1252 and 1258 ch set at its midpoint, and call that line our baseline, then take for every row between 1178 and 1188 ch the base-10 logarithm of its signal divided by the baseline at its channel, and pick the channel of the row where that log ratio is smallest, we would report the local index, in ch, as 1179.0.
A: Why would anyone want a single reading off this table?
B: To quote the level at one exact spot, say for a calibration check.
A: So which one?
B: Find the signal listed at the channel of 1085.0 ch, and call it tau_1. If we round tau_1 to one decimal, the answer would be 27.6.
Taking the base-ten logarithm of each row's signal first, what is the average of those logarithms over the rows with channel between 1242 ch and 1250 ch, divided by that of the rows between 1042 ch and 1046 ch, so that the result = 1.00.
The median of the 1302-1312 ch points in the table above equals 27.9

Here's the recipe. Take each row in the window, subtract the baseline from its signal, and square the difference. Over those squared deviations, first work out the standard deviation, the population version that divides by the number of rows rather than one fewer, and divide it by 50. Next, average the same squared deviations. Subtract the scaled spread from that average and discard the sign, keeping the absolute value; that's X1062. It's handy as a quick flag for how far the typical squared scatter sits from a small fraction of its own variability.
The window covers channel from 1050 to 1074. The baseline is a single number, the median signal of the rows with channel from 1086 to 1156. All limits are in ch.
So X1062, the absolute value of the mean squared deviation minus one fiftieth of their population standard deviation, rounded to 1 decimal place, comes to 2.5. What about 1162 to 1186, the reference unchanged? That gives 3.3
